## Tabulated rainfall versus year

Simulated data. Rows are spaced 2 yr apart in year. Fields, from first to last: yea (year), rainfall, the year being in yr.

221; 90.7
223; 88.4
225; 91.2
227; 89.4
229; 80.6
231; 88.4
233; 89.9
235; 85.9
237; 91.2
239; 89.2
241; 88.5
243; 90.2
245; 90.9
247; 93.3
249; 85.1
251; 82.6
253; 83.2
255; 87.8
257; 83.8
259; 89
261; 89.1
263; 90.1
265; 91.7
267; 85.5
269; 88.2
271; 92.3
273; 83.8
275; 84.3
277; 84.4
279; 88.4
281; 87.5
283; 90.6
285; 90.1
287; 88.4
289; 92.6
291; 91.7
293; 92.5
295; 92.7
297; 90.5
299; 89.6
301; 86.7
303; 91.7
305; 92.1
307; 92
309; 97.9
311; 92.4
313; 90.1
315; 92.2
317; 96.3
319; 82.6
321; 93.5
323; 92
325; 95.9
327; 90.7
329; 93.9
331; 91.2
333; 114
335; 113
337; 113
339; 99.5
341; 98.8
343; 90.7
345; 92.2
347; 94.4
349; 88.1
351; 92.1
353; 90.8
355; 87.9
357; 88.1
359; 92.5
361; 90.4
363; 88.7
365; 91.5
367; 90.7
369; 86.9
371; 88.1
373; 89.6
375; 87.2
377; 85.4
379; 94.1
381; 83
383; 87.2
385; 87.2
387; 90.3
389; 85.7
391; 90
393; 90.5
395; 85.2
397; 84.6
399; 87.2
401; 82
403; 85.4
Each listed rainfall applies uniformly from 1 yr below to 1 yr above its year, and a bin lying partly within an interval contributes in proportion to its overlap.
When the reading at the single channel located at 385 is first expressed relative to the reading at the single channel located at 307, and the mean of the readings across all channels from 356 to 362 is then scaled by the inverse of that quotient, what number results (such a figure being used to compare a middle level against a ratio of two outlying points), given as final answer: 95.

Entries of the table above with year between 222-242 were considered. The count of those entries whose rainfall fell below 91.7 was 10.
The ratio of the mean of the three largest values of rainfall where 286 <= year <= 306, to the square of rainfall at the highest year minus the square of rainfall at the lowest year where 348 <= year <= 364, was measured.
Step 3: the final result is 0.87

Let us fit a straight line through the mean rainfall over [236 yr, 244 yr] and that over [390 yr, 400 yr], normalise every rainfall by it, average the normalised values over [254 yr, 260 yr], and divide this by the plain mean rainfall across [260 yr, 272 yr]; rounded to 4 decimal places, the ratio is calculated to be 0.0108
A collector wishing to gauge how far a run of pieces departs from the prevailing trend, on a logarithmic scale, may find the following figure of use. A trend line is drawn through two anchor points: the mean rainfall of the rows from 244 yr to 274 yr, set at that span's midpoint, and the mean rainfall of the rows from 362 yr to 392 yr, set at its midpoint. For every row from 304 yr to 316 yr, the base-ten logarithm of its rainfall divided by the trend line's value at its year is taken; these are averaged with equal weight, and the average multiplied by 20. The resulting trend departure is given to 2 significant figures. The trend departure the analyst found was 0.45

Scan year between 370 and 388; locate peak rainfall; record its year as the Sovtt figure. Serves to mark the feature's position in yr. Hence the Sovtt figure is 379 yr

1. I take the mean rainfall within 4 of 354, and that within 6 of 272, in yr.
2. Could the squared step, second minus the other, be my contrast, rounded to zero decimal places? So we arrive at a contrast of 11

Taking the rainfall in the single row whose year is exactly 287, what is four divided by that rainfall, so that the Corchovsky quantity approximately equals 0.0452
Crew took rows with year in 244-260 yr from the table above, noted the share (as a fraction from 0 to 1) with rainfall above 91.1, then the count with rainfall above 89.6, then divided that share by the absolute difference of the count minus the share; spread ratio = 0.067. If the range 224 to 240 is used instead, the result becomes 0.091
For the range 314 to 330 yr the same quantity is 0.120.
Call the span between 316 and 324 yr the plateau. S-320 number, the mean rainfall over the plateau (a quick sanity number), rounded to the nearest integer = 91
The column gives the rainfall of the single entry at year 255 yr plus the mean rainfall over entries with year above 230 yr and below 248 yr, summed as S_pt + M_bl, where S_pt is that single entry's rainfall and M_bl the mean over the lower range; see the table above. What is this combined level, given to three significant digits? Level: 178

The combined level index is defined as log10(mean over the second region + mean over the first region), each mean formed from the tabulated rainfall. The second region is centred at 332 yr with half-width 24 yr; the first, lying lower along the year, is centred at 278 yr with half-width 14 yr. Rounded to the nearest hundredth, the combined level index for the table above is 2.26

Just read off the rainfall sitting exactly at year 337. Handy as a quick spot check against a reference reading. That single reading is 113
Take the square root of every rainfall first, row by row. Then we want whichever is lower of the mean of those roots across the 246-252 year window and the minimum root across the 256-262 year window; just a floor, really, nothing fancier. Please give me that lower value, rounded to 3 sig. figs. 9.15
